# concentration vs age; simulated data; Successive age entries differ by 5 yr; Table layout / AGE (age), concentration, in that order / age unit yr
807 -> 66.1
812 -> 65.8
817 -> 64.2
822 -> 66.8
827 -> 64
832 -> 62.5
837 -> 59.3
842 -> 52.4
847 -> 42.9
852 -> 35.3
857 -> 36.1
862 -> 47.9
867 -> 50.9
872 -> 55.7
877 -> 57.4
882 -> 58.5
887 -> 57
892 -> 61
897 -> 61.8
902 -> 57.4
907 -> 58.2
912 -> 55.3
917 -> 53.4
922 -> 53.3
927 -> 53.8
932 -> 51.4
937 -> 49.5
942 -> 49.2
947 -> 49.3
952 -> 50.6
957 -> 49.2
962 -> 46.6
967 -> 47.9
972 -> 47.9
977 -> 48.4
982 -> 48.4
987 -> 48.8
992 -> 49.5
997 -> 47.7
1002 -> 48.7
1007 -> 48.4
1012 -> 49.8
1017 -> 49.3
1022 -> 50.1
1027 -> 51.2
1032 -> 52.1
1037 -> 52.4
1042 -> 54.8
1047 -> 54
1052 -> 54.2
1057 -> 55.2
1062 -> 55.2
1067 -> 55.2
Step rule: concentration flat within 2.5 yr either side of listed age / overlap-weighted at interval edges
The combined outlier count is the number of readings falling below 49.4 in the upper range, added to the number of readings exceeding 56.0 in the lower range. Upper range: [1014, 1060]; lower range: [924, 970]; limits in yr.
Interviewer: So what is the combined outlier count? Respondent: 1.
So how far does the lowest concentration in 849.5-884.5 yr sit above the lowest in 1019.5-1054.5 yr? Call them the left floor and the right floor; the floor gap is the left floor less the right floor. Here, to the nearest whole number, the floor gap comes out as -15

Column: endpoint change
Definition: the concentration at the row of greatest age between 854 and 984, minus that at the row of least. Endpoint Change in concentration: 12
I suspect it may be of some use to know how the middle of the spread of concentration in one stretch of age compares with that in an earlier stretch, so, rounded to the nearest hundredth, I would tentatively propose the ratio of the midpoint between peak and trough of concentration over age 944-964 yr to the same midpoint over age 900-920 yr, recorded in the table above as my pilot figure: 0.87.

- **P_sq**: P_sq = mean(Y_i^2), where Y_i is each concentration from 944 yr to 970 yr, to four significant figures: 2375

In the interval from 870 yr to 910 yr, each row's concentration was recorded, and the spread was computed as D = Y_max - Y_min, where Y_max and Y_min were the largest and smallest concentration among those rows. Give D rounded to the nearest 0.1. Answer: 6.1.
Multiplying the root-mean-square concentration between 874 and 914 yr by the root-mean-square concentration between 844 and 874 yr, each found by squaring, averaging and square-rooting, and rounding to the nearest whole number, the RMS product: 2651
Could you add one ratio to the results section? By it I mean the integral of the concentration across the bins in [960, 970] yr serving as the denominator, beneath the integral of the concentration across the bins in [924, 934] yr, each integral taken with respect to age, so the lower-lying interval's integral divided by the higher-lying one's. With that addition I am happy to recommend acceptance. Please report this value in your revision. 1.11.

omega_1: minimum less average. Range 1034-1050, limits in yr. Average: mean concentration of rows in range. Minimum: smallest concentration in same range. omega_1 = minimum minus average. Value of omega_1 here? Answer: -1.3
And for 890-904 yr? -2.7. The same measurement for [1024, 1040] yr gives -0.7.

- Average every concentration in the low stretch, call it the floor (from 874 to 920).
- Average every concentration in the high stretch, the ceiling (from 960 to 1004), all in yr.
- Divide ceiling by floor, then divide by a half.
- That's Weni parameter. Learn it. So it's 1.67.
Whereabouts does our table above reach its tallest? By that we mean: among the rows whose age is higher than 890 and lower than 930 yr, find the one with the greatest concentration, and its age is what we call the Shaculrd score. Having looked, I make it 897 yr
